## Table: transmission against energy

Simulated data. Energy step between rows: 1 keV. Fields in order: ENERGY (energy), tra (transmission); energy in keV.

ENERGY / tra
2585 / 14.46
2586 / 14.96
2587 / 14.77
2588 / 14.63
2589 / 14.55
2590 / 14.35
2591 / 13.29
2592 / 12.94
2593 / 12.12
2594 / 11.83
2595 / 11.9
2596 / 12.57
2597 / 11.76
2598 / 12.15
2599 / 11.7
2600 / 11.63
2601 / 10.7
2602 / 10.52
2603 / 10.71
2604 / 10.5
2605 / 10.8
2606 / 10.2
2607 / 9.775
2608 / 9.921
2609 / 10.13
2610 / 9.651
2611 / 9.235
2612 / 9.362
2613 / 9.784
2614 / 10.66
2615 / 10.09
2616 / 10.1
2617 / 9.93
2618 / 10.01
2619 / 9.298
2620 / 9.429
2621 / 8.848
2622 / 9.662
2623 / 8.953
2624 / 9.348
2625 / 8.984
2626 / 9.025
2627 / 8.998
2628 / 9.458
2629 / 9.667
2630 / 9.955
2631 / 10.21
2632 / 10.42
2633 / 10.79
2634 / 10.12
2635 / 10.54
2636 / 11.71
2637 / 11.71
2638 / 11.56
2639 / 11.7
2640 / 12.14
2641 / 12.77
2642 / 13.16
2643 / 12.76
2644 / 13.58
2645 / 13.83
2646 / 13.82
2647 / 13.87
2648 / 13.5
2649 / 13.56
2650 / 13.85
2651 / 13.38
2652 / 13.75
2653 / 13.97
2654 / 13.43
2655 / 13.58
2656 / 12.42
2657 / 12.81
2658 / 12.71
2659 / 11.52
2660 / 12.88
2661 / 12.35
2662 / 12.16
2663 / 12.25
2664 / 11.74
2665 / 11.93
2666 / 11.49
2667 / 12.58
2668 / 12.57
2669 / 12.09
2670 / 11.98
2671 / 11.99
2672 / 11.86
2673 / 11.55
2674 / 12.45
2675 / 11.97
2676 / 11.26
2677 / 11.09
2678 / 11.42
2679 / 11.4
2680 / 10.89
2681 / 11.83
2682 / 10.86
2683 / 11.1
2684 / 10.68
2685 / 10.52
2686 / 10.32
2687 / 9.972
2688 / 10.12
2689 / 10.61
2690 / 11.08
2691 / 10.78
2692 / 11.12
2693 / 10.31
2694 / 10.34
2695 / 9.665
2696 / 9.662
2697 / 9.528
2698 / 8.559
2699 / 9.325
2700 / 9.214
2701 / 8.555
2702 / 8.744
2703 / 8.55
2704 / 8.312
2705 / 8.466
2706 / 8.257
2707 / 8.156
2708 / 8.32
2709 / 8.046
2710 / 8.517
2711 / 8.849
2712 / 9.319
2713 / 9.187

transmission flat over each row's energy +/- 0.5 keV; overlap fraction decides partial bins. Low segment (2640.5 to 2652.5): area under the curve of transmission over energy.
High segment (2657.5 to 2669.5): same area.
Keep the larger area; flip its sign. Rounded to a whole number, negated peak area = -162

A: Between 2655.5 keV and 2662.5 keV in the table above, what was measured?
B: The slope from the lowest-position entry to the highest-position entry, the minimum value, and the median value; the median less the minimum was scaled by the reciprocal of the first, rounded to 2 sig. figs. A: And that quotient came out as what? -21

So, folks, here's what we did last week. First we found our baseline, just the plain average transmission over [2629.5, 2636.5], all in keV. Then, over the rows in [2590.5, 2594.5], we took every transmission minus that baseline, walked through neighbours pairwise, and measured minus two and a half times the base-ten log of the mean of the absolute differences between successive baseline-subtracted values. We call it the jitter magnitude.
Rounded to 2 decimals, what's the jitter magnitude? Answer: 0.78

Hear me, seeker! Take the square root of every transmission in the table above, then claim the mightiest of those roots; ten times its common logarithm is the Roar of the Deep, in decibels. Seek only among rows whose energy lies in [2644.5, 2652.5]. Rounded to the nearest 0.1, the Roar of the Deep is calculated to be 5.7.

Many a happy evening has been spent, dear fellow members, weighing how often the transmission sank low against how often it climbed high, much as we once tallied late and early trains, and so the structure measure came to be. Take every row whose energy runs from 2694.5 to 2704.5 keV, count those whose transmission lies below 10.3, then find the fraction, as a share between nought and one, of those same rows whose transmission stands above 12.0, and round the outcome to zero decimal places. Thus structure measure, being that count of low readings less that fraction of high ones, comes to 10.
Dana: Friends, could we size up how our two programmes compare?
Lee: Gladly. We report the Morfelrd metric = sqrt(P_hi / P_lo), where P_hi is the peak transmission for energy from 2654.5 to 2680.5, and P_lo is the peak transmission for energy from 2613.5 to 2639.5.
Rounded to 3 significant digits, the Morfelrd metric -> 1.08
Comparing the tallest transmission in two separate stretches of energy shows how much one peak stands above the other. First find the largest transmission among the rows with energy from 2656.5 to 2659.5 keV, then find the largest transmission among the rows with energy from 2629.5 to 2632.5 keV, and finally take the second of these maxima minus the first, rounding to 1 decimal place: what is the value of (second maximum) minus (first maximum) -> -2.4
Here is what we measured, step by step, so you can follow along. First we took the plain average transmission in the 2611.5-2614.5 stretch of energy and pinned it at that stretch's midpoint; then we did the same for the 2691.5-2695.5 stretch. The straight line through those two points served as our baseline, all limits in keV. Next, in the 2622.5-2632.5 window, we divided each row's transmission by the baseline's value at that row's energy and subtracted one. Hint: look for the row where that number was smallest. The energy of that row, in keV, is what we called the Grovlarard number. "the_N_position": 2623 keV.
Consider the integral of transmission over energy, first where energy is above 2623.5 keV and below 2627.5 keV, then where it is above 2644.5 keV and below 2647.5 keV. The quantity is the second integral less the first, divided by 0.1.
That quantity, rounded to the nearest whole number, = 52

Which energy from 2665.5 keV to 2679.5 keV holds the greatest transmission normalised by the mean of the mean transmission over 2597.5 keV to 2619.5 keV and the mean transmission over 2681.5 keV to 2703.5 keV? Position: 2667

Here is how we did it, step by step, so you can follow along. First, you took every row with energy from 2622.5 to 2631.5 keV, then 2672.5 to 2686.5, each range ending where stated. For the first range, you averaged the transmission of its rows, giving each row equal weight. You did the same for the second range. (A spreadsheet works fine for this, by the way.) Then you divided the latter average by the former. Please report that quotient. 1.20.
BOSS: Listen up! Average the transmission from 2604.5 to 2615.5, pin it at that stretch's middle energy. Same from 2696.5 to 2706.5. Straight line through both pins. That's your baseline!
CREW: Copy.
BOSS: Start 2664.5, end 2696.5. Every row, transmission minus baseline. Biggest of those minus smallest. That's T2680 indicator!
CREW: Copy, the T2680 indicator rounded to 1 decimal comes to 2.5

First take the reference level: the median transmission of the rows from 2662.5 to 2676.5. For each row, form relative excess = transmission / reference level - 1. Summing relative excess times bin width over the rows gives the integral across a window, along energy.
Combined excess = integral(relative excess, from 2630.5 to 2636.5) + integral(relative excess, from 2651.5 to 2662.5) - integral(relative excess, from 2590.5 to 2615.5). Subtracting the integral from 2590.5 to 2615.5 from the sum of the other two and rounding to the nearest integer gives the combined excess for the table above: 2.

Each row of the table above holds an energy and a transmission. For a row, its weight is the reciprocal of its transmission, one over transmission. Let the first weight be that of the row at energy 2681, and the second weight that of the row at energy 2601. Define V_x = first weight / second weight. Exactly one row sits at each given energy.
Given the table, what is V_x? 0.90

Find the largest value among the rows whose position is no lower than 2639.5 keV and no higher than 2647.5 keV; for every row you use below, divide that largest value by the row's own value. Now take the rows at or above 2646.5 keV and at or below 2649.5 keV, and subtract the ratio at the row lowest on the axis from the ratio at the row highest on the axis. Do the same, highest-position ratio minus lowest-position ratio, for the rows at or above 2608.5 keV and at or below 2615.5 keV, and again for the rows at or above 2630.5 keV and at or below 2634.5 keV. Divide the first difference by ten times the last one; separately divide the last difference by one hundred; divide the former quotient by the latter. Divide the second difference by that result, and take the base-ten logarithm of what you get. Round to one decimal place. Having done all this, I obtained -5.5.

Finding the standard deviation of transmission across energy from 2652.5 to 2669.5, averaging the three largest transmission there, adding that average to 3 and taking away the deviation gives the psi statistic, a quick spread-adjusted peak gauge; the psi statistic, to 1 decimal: 16.0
